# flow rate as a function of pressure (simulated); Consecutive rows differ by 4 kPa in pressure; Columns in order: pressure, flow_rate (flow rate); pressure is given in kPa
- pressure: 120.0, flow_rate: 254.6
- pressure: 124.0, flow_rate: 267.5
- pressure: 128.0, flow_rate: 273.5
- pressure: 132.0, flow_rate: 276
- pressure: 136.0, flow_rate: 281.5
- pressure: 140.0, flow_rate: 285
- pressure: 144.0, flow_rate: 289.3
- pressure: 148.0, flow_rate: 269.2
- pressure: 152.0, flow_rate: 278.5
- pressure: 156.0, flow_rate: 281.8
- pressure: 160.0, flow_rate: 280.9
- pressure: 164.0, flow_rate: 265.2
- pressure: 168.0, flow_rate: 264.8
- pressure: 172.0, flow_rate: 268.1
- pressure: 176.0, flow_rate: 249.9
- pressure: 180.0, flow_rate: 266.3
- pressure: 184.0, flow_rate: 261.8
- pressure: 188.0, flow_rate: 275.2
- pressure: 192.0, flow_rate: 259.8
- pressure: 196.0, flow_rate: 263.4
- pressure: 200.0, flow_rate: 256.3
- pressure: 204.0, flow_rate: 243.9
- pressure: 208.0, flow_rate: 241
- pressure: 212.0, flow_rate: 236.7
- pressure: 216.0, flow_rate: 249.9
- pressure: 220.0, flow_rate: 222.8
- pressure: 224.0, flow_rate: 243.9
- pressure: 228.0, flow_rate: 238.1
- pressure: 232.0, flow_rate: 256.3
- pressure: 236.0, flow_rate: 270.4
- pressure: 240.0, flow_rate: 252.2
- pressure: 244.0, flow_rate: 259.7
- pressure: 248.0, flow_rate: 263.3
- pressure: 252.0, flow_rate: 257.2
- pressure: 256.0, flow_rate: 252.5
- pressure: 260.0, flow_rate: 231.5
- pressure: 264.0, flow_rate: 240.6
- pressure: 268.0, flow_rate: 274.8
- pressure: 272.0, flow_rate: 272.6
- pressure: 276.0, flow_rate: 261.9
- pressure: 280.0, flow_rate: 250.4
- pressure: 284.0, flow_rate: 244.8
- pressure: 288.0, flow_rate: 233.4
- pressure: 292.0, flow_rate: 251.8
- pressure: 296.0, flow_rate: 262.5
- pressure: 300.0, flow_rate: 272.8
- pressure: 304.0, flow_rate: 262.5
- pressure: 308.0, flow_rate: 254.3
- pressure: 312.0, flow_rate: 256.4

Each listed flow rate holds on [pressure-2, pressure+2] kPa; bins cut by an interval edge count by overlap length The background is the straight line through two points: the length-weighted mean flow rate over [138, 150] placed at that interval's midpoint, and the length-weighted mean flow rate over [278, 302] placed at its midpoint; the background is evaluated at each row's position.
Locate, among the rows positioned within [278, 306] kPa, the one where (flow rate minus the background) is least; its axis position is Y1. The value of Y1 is 288.0 kPa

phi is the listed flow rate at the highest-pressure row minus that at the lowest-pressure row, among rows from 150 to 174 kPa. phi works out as -10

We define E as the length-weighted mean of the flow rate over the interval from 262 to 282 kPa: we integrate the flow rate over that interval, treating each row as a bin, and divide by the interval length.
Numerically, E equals 260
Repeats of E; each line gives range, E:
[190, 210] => 253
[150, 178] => 270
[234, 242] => 261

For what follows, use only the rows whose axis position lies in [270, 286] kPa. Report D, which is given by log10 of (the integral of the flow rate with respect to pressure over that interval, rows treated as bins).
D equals 3.61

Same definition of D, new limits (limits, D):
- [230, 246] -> 3.62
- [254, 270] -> 3.60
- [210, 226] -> 3.58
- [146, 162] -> 3.65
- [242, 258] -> 3.62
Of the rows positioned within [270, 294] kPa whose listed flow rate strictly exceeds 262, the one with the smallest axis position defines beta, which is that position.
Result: 272.0 kPa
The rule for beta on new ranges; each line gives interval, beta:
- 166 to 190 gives 168.0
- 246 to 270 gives 248.0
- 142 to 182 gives 144.0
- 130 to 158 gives 132.0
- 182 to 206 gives 188.0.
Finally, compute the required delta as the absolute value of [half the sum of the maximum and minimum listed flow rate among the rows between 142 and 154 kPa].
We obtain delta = 279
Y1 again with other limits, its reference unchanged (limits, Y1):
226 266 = 260.0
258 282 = 260.0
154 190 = 176.0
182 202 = 200.0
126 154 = 148.0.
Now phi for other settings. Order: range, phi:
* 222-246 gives 16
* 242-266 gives -19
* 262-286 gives 4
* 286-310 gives 21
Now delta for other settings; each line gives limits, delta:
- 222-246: 254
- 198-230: 240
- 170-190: 263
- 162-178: 259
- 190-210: 252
